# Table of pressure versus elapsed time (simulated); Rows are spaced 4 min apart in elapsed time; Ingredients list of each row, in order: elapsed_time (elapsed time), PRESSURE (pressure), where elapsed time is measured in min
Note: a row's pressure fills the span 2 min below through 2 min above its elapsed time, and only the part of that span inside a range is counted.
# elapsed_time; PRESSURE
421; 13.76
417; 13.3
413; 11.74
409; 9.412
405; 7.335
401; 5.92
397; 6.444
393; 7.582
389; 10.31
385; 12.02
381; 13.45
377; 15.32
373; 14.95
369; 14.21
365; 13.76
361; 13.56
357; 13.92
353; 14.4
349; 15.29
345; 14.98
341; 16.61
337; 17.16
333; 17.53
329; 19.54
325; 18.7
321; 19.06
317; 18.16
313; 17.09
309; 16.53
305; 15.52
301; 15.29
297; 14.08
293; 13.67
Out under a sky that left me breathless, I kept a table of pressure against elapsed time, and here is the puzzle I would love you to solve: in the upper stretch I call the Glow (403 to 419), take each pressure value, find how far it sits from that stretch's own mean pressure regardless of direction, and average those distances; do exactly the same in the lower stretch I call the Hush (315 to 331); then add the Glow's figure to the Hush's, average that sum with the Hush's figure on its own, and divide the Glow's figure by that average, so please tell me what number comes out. 1.41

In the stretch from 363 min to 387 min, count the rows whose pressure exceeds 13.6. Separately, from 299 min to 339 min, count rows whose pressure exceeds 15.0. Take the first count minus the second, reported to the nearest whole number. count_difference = -6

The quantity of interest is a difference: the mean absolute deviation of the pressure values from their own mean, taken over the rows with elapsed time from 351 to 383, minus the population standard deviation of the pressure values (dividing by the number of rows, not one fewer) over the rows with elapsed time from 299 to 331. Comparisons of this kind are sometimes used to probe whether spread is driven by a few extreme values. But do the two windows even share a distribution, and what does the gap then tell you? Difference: -1.0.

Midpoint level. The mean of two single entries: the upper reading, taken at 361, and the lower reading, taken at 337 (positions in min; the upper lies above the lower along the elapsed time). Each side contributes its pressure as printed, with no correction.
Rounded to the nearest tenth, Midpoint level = 15.4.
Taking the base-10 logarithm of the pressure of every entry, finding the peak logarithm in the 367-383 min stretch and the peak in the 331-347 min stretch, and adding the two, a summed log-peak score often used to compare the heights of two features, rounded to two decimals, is 2.43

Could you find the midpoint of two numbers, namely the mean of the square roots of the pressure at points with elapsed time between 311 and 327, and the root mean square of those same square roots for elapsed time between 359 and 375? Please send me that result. 4.01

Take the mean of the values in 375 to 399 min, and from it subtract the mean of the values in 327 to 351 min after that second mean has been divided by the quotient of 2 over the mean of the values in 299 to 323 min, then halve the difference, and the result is -66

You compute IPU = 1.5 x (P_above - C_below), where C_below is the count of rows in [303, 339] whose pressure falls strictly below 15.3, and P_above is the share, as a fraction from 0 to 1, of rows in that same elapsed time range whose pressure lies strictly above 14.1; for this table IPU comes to 1.5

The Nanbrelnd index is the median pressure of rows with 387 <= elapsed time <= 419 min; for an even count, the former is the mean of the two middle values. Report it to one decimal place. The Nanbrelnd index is 8.5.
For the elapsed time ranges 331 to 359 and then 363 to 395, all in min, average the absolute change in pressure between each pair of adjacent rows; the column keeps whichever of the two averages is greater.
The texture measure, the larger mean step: 1.3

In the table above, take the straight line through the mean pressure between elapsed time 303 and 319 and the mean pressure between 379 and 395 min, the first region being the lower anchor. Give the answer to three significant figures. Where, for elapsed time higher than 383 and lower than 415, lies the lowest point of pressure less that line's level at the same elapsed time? 401 min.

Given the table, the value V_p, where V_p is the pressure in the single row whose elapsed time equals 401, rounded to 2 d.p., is 5.92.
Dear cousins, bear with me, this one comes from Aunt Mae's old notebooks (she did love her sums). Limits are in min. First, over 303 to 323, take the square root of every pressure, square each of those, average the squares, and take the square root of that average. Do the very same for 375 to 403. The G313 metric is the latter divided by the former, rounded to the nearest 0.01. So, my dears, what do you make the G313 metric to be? 0.77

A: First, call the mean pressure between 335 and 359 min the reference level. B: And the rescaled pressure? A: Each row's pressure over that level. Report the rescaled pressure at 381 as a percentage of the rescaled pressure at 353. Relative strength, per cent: 93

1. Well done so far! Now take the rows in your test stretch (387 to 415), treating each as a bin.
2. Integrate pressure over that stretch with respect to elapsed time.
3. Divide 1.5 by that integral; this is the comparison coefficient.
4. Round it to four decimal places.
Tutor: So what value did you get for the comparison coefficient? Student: 0.0064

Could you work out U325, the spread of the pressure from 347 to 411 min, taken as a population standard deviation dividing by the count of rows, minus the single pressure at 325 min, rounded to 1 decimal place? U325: -15.4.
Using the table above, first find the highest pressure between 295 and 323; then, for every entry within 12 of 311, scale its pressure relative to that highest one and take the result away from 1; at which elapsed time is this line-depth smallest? 321 min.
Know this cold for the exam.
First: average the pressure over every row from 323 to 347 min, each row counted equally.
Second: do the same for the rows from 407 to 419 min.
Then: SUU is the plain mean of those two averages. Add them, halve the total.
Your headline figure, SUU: 14.5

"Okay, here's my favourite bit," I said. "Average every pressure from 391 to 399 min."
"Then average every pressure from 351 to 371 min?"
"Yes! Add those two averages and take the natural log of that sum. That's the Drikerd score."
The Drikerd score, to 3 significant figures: 3.04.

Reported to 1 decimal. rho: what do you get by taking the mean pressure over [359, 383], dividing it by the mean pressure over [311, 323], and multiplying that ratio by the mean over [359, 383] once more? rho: 11.2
